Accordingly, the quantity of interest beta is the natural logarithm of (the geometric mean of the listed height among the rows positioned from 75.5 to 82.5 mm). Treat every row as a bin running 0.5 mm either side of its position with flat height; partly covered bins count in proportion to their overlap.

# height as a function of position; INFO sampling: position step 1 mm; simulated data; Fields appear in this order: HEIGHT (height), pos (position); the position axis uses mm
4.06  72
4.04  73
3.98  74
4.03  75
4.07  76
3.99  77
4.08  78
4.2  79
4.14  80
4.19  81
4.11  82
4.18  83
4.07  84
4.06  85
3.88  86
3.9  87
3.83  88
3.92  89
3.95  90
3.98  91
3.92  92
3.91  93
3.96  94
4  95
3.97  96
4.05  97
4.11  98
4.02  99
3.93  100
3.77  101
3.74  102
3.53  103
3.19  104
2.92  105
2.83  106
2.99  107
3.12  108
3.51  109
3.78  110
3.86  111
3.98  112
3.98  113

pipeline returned 1.41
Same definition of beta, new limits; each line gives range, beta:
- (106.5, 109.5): 1.16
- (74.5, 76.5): 1.40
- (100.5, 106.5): 1.20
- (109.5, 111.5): 1.34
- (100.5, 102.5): 1.32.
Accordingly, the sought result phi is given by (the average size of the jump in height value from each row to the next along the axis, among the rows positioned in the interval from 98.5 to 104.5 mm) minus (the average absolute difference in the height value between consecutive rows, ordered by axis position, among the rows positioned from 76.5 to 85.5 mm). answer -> 0.09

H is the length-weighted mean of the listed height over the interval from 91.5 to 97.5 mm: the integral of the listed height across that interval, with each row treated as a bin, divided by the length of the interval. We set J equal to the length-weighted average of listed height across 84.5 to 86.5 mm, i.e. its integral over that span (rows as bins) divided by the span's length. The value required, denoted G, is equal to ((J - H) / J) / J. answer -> 0.000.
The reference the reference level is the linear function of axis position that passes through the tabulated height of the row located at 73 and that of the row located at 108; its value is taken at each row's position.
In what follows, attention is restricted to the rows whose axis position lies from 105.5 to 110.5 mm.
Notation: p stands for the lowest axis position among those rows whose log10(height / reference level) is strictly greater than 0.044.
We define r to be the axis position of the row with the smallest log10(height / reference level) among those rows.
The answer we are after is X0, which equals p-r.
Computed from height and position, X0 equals 3 mm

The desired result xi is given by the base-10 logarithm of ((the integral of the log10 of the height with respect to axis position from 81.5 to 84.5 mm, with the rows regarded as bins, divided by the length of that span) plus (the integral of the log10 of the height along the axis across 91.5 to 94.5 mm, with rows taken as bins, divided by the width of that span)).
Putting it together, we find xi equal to 0.083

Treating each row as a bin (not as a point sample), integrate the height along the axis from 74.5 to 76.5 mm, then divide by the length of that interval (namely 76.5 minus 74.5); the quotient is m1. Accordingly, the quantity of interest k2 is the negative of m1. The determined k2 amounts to -4.05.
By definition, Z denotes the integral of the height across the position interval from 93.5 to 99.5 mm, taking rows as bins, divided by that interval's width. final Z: 4.0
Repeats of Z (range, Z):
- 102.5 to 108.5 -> 3.1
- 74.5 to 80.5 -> 4.1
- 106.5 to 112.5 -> 3.5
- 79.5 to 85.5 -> 4.1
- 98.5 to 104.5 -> 3.7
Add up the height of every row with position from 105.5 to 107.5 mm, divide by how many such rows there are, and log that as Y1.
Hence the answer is 2.91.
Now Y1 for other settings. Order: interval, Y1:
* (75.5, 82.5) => 4.11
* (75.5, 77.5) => 4.03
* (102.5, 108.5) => 3.10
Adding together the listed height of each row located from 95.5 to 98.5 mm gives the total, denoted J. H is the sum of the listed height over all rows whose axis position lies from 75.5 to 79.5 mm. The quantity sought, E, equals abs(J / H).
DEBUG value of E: 0.74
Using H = 16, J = 12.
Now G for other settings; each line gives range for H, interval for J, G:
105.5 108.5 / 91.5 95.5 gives 0.062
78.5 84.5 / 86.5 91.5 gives -0.015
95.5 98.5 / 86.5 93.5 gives -0.008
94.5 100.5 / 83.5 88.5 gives -0.004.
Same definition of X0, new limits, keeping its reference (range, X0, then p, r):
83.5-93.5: 5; 91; 86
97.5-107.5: -8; 98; 106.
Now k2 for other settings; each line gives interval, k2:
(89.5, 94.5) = -3.94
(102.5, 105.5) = -3.21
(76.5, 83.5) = -4.13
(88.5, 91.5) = -3.95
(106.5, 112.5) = -3.54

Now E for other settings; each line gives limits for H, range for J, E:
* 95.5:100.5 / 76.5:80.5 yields 0.82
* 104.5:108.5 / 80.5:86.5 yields 2.06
